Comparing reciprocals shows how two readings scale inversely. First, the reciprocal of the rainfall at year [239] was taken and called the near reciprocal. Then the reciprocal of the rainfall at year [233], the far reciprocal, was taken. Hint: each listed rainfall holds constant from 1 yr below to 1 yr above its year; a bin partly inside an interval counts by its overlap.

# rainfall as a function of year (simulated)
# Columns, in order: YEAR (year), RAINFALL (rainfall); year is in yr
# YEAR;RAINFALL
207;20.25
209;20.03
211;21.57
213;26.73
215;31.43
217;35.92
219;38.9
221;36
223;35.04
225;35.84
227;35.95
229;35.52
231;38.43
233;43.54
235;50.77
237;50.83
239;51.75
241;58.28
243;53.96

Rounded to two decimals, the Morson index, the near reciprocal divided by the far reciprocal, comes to 0.84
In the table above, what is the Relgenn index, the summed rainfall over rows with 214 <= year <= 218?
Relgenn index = 67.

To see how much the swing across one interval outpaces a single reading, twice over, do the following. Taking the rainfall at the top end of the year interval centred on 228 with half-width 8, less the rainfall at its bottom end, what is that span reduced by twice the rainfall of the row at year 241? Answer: -102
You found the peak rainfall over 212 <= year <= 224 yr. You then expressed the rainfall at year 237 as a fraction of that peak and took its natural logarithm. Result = 0.27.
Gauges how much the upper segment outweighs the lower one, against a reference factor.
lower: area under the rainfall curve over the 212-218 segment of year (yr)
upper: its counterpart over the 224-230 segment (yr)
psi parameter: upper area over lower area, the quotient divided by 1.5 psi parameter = 0.76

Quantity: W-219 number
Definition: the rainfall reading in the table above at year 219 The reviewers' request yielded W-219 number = 38.9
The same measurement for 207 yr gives 20.25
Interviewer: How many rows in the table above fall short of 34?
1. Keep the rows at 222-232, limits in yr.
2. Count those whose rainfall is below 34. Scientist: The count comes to 0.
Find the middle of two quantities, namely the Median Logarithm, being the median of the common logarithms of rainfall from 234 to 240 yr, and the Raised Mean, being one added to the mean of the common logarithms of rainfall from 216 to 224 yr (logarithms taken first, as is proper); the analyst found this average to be 2.13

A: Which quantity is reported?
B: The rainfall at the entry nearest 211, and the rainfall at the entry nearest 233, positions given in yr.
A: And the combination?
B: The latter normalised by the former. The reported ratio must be 2.0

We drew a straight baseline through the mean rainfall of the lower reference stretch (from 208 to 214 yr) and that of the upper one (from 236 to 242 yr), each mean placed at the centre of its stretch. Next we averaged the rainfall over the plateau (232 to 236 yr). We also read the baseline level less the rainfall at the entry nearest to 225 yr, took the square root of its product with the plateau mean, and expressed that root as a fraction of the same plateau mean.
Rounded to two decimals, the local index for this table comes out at 0.22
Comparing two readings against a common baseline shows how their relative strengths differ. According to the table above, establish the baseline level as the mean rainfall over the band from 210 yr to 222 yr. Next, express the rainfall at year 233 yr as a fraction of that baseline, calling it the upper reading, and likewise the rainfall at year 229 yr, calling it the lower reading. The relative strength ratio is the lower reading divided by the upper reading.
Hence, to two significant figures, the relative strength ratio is 0.82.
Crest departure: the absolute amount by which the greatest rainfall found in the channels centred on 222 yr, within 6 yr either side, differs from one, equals 38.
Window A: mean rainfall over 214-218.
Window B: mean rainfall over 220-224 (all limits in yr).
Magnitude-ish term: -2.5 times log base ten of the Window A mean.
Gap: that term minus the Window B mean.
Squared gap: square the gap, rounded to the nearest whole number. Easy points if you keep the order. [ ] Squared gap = 1547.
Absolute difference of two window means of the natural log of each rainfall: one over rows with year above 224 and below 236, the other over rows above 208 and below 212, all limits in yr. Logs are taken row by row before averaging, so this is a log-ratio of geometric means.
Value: 0.6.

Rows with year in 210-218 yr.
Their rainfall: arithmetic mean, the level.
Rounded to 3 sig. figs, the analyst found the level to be 28.9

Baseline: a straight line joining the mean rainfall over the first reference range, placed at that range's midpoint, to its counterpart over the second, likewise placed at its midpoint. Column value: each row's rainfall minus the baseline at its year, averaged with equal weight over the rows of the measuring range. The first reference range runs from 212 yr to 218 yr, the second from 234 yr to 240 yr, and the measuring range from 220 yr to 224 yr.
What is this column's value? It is -2.1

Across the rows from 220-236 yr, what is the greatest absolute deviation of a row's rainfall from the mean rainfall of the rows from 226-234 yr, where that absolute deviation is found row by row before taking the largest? 12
